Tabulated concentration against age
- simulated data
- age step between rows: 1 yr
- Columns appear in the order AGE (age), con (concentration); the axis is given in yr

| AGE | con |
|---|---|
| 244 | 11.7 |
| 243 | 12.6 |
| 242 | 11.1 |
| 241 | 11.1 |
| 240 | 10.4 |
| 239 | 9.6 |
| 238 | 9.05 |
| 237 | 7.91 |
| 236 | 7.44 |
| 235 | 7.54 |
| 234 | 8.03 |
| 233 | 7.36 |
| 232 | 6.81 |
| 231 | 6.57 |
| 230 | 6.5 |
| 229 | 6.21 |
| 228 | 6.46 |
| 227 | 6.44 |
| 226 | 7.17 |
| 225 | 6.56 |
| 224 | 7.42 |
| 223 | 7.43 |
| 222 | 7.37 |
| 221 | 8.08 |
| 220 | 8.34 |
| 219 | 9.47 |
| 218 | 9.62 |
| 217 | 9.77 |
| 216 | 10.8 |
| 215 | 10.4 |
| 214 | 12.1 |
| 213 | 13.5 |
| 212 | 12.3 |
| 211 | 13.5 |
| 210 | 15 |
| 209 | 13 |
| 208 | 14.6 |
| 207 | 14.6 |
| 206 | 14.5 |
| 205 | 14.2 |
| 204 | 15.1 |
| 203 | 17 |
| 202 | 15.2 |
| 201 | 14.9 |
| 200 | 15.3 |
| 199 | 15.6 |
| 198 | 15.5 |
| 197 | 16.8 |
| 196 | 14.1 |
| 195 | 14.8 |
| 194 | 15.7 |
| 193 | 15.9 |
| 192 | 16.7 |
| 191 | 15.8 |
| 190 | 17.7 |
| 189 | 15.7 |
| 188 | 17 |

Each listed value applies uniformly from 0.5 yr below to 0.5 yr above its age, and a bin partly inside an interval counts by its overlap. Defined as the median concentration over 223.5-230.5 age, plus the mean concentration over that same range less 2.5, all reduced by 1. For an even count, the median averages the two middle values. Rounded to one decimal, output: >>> 9.7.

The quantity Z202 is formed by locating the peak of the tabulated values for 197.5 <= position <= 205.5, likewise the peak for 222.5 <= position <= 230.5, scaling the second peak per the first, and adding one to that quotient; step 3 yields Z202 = 1.44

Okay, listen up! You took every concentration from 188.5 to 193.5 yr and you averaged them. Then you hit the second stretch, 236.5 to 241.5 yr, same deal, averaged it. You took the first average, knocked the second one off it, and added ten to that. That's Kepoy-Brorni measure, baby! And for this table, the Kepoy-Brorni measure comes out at 17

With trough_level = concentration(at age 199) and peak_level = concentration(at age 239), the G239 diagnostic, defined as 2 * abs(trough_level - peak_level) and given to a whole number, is 12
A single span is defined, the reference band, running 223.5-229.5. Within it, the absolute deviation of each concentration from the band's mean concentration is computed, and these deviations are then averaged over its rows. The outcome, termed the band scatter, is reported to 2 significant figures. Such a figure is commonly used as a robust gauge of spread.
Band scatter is 0.39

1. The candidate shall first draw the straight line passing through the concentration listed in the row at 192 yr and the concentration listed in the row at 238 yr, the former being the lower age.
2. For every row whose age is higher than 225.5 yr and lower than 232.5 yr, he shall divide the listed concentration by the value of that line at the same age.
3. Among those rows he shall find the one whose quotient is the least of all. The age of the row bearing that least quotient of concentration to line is 229 yr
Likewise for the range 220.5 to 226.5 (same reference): 225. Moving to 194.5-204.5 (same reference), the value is 196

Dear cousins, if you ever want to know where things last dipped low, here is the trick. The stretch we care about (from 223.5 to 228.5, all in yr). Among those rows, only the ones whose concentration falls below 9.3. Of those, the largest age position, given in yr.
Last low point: 228 yr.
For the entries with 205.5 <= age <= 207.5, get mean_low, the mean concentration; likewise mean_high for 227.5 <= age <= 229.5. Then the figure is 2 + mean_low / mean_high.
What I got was 4.3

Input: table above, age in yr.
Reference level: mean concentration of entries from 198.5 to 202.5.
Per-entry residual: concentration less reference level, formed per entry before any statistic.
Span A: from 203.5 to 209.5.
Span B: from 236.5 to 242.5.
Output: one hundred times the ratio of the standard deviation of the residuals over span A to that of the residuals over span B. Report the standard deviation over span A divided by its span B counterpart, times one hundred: 57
